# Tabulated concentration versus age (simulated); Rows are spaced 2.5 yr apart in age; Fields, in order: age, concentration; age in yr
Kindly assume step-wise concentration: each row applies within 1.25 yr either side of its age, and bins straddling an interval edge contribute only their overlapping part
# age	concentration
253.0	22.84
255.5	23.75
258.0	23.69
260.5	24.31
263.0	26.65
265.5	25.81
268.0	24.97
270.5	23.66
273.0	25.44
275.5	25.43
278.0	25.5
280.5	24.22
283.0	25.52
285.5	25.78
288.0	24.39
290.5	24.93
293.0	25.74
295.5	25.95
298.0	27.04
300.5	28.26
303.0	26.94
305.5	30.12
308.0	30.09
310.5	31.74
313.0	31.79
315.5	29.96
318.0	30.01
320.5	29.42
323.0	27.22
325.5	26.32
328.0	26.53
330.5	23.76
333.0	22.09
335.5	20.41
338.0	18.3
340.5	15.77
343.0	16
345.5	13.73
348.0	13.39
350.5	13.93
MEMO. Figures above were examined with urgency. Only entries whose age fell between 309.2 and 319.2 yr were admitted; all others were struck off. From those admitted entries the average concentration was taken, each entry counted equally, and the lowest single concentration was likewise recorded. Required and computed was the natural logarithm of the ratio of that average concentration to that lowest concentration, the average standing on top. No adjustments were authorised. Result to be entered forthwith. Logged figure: 0.030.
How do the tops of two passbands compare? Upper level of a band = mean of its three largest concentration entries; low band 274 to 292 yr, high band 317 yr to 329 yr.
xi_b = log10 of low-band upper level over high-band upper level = -0.052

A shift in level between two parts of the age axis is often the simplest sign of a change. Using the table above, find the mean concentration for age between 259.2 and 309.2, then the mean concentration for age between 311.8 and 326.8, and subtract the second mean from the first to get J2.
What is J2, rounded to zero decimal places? -3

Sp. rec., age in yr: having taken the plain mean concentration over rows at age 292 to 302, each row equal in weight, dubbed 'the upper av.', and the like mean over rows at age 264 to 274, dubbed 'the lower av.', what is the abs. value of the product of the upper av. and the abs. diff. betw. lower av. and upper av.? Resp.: 48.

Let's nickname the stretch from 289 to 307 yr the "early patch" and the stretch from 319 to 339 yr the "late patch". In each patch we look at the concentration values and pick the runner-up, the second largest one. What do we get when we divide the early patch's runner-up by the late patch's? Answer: 1.04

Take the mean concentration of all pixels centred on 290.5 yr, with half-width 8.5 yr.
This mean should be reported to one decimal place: 25.6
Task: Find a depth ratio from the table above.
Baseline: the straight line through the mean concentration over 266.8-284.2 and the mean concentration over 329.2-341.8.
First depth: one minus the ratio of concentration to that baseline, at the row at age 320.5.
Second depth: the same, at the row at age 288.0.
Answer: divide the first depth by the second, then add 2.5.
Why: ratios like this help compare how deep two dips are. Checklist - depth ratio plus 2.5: 23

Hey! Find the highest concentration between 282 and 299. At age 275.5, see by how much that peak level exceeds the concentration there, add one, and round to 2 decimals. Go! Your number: 2.61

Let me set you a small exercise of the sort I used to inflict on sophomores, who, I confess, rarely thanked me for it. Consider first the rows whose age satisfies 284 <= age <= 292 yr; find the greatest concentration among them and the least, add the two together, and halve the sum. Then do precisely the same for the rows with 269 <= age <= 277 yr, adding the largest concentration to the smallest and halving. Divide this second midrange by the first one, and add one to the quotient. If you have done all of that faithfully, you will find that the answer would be 1.98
